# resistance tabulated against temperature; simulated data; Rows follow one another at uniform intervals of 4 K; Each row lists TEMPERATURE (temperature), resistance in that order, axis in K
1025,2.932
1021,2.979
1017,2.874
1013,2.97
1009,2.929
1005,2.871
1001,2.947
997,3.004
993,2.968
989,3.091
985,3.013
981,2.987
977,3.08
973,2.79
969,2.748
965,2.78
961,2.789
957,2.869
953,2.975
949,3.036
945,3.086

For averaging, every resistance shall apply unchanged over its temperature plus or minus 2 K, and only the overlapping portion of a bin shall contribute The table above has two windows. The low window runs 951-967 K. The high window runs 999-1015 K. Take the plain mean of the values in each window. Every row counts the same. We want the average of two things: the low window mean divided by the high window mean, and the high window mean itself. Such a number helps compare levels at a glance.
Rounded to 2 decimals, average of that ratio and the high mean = 1.95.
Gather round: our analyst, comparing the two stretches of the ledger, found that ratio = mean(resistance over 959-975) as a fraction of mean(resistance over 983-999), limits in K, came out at 0.92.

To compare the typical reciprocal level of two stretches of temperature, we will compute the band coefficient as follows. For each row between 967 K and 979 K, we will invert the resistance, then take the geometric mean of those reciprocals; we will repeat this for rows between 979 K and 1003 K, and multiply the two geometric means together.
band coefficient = 0.116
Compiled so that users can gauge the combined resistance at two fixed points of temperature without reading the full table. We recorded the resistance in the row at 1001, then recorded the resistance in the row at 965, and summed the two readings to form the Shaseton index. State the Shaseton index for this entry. 5.7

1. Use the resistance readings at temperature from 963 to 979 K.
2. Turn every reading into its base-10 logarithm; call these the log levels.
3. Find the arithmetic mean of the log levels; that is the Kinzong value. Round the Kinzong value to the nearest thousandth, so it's 0.454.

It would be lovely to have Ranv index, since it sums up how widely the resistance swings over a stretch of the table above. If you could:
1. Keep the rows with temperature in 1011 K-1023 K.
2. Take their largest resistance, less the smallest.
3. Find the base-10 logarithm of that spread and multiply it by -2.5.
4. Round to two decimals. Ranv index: 2.45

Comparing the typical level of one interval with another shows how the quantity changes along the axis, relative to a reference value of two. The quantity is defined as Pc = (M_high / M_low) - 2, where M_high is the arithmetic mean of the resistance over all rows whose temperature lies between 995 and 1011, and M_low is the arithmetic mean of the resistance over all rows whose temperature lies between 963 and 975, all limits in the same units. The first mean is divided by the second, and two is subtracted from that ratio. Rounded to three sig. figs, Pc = -0.940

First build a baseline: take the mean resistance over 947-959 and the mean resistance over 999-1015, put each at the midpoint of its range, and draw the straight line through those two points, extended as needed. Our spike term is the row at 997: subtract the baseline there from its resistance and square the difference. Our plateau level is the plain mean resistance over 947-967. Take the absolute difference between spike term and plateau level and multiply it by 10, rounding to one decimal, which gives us 28.9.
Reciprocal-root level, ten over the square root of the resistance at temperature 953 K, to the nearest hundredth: 5.80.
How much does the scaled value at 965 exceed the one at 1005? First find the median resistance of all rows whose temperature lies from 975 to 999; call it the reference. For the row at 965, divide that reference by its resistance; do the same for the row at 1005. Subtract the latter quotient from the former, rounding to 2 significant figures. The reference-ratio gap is 0.034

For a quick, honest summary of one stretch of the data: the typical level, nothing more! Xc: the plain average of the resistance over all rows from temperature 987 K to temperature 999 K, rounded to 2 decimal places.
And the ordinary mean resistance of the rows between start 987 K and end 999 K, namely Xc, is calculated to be 3.02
